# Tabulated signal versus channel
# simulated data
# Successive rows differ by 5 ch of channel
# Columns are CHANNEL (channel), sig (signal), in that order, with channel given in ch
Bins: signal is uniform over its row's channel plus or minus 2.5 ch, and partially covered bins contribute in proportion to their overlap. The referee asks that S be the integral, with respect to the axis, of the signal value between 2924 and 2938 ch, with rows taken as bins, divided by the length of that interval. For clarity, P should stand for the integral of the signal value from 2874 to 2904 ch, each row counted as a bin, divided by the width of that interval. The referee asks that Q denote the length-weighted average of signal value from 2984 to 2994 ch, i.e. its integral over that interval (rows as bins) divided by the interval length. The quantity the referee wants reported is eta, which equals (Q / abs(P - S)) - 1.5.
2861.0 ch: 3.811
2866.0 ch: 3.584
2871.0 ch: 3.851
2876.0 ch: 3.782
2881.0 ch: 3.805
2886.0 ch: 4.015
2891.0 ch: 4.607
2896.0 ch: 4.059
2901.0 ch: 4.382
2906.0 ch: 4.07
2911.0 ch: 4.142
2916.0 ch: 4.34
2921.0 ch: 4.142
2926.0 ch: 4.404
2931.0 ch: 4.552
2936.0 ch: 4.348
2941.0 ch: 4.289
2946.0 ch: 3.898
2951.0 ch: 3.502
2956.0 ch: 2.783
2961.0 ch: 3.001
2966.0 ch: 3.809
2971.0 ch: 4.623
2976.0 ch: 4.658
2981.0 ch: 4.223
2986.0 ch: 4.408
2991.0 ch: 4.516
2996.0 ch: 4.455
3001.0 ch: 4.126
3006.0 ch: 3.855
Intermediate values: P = 4.1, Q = 4.5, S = 4.44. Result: 12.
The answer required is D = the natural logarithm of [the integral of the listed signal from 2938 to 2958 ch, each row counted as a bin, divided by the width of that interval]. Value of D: 1.297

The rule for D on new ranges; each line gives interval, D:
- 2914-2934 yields 1.472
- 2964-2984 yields 1.469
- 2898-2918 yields 1.441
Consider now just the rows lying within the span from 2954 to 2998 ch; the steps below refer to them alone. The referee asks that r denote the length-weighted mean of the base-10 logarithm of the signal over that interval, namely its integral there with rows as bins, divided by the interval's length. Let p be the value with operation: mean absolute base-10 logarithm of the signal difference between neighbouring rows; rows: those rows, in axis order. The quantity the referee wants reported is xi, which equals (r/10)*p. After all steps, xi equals 0.0023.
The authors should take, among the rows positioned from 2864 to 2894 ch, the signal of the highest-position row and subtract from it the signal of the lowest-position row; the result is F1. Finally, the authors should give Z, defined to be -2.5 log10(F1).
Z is 0.0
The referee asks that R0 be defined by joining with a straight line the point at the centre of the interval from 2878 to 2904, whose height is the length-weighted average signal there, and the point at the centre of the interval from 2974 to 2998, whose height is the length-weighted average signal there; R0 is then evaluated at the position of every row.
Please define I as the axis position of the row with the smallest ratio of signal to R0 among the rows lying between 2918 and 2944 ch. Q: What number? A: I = 2921.0 ch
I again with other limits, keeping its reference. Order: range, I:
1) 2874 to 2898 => 2876.0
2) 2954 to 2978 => 2956.0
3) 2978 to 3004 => 3001.0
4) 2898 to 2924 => 2906.0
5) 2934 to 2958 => 2956.0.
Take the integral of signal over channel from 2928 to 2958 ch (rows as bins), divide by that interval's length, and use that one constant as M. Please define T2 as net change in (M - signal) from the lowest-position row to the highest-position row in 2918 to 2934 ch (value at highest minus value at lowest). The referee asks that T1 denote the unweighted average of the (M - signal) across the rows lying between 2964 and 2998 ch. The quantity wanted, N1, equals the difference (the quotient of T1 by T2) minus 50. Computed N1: -48.9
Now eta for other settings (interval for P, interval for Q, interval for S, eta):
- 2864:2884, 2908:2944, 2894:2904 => 8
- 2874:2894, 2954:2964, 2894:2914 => 25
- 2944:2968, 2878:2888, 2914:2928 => 3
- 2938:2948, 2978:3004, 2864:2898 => 27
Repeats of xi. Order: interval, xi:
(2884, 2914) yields 0.0023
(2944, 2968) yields 0.0037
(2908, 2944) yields 0.0011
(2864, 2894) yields 0.0015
